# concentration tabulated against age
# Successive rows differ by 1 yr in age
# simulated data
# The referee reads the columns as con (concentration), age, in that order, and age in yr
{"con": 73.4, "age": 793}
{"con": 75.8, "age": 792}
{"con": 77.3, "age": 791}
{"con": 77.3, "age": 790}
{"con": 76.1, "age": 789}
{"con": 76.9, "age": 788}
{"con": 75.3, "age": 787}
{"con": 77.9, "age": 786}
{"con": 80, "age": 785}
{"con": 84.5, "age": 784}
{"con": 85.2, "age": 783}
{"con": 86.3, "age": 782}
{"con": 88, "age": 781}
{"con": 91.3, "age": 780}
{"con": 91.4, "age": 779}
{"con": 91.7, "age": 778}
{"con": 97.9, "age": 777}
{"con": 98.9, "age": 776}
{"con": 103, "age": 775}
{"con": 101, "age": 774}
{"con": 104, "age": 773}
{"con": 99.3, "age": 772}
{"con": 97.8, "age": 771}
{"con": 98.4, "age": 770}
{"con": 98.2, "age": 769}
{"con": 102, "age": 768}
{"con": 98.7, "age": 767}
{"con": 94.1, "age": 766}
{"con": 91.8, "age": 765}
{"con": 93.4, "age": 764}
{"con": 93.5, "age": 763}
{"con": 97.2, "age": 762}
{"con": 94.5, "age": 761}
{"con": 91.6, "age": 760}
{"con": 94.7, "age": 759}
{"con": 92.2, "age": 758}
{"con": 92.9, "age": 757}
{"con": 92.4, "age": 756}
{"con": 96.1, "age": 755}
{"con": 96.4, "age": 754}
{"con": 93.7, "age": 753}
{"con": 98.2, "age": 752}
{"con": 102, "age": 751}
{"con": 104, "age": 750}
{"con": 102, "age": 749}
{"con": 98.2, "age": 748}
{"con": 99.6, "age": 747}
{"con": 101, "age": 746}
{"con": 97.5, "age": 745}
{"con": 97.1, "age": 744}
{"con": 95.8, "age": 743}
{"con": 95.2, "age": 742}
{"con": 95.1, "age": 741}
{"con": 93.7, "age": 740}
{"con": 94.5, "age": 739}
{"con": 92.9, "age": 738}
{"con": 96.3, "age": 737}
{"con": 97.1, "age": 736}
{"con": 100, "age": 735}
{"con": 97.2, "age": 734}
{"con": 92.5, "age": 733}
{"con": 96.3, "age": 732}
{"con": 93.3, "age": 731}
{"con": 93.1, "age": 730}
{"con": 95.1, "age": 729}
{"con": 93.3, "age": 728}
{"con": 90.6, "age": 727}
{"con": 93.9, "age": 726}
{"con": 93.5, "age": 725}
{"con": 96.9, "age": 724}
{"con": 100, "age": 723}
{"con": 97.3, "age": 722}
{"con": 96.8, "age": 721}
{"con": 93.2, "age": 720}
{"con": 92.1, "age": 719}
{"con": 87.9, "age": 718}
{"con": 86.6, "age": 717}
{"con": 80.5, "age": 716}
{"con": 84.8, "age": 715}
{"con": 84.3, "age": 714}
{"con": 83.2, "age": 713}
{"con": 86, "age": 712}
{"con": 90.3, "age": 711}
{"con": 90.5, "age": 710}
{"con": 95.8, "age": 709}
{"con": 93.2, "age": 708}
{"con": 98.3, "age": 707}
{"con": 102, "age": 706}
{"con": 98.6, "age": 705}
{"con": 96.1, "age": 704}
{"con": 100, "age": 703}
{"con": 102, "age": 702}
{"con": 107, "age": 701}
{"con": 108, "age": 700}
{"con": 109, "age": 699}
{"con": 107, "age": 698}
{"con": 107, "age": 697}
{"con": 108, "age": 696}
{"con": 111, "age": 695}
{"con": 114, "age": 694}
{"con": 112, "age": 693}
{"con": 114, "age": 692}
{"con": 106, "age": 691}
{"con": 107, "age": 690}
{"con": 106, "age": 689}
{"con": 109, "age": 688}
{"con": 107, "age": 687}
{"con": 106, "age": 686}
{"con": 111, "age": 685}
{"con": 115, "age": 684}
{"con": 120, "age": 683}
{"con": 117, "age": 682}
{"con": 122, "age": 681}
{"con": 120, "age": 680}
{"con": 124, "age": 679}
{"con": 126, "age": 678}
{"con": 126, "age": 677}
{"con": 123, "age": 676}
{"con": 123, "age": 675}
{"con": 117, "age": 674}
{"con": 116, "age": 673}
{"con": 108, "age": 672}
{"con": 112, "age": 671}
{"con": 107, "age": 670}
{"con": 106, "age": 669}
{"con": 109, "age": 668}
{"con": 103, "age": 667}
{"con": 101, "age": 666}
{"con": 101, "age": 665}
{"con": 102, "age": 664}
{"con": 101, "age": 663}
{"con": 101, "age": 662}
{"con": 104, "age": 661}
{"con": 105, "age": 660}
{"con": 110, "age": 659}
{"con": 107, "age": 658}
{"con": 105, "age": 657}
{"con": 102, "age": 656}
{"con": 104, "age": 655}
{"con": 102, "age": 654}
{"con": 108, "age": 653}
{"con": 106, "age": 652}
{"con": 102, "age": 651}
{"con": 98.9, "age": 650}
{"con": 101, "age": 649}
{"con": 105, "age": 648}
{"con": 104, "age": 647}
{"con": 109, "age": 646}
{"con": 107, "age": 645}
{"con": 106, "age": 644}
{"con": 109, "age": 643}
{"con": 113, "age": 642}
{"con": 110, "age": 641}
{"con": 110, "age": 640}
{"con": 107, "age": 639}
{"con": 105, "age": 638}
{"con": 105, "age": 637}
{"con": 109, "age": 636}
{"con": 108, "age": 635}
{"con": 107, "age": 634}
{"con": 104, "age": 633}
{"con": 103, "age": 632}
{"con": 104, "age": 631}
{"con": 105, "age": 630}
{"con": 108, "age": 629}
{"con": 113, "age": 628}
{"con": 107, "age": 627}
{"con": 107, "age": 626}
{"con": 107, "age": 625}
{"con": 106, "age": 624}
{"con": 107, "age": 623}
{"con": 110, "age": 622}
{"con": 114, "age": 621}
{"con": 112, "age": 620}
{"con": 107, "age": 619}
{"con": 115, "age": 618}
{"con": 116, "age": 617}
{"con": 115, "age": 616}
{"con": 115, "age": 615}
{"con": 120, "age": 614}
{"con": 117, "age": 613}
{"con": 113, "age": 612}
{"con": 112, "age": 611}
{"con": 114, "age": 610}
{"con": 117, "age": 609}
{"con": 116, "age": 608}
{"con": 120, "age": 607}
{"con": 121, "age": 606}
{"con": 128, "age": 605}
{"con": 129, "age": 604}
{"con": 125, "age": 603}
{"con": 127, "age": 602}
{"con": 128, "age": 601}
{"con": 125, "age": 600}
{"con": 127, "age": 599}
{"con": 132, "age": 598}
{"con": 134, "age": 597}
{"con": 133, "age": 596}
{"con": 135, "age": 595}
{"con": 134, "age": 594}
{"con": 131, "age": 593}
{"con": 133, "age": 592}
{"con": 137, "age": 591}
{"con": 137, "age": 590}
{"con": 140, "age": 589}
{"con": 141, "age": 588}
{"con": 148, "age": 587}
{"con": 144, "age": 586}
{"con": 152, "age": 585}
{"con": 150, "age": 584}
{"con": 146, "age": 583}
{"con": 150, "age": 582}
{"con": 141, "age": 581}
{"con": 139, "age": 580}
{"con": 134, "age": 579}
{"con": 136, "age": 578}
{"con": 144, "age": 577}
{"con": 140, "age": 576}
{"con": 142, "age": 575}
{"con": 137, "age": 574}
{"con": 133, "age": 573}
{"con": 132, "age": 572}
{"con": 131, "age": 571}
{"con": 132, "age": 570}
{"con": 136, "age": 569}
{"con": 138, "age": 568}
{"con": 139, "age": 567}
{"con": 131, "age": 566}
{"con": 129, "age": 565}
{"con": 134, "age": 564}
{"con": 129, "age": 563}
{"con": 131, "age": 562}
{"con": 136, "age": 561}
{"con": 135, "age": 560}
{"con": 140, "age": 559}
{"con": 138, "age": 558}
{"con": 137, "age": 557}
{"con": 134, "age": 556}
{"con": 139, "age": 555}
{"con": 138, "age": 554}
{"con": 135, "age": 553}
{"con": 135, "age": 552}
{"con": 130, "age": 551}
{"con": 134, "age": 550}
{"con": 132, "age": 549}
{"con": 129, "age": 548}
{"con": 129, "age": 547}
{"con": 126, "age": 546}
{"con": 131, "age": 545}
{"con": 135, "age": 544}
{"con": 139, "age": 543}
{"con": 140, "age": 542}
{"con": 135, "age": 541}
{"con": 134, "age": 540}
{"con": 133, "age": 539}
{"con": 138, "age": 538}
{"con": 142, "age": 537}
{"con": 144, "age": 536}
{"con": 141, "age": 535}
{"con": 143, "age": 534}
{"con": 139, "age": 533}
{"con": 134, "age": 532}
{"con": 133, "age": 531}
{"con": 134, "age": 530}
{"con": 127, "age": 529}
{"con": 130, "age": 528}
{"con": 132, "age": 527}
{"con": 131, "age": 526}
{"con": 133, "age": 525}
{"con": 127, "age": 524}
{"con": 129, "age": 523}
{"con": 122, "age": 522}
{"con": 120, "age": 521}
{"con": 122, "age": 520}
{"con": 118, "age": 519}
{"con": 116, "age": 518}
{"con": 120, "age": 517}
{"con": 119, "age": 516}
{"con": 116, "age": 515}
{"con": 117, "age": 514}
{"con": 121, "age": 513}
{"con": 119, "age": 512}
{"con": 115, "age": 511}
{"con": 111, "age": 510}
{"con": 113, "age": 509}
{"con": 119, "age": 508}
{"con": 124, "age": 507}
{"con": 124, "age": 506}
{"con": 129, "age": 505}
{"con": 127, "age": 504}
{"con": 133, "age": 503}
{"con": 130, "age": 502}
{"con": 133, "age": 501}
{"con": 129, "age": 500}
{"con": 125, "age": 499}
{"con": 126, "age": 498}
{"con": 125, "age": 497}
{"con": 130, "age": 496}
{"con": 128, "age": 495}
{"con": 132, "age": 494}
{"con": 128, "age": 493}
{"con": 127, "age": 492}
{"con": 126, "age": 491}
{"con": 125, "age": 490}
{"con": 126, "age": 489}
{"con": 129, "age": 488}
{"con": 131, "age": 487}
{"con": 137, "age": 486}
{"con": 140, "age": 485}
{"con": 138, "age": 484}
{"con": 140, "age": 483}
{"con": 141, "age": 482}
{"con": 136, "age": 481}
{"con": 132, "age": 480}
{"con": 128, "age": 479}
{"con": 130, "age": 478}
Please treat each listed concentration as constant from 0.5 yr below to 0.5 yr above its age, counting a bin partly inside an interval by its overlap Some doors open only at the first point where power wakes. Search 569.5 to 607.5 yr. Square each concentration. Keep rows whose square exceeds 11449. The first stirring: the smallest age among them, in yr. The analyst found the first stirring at 570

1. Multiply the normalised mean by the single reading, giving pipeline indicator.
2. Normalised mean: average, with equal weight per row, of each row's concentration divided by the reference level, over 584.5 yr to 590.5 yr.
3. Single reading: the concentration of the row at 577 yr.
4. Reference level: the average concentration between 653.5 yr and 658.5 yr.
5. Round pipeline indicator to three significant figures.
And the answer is 199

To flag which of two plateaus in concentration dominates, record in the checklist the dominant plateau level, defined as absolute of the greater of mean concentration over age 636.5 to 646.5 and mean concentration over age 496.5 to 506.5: 128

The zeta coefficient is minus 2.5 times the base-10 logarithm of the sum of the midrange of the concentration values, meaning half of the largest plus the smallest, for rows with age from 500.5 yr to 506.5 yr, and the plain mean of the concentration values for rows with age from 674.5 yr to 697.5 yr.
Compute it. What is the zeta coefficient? -5.96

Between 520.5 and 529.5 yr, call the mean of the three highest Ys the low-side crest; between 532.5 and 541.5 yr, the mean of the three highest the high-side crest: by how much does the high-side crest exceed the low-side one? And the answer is 11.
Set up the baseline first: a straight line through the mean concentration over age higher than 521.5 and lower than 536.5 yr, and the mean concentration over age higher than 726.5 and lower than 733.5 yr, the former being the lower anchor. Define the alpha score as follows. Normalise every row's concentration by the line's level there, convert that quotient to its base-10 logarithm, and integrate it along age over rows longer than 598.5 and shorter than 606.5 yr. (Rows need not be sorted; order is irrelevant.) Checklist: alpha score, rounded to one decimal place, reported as 0.2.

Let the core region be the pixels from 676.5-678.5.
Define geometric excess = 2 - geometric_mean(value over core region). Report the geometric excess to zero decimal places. -124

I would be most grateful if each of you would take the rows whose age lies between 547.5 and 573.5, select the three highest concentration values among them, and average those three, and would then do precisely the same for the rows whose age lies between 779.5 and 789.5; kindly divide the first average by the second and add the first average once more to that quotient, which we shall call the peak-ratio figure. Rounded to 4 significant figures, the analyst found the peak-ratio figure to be 140.9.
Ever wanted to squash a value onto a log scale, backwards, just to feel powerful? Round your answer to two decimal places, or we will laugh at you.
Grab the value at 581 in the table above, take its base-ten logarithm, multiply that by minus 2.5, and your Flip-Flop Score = -5.37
